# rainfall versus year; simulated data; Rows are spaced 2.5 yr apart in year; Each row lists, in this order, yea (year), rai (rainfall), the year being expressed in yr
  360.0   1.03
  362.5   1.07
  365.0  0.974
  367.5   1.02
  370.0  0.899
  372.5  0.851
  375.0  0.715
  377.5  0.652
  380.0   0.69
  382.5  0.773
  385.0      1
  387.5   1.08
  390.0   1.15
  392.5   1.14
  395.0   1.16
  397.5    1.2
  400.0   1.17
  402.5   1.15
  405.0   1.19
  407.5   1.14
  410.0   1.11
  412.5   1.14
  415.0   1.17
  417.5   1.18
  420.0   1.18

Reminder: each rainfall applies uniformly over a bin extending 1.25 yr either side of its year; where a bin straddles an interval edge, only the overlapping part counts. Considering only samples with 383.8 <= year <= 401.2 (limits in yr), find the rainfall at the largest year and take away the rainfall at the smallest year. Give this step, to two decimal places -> 0.17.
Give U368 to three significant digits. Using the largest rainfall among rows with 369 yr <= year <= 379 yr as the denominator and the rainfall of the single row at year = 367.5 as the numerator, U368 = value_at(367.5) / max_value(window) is 1.13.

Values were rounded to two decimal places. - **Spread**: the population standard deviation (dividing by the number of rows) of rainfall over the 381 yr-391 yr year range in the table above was 0.14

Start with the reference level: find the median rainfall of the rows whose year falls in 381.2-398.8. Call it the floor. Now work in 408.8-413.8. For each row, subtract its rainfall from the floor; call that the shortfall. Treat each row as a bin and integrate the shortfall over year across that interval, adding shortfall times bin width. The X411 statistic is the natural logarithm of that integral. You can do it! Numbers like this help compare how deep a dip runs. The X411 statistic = -2.6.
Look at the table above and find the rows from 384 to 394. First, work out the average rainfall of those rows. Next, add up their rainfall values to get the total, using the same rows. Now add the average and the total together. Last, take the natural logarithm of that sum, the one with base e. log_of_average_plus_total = 1.70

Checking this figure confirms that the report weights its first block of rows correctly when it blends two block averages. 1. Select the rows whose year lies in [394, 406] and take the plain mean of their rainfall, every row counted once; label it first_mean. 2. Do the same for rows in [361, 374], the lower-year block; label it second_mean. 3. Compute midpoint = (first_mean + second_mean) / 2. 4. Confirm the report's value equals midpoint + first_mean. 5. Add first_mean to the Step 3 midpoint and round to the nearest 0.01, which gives 2.24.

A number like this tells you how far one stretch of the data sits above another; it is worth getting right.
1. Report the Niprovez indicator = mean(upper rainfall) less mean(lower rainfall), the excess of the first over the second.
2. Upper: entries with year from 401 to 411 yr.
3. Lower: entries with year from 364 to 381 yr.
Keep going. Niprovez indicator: 0.32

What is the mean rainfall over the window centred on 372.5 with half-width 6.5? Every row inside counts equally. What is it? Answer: 0.83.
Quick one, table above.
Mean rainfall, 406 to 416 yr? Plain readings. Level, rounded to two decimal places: 1.14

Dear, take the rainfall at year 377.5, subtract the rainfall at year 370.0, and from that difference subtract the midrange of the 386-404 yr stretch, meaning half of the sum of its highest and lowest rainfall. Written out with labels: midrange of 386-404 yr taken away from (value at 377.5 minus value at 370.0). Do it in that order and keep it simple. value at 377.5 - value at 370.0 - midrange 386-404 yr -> -1.4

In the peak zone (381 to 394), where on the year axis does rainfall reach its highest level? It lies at 390.0 yr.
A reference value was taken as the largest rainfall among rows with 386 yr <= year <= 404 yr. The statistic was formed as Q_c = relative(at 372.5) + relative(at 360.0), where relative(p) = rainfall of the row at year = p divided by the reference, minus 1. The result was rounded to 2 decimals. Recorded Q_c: -0.43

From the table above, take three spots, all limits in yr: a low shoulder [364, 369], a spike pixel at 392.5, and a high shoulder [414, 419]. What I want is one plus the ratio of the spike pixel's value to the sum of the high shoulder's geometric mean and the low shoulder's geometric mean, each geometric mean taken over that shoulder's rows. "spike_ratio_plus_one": 1.52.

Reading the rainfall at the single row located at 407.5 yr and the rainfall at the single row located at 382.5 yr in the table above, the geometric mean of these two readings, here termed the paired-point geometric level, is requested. 0.94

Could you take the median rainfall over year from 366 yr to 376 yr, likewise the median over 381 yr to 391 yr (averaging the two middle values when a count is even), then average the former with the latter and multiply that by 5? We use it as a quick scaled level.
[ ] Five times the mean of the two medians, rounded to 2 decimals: 4.79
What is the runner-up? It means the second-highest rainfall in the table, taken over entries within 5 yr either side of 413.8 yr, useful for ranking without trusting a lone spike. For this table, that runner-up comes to 1.17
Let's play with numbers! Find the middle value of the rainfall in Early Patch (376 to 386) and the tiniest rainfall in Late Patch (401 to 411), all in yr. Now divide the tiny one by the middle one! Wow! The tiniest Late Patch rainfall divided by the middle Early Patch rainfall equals 1.5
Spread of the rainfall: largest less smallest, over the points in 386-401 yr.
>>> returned 0.12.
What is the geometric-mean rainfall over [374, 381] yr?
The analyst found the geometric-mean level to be 0.69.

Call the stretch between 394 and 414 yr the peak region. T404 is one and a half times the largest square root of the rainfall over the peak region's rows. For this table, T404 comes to 1.64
